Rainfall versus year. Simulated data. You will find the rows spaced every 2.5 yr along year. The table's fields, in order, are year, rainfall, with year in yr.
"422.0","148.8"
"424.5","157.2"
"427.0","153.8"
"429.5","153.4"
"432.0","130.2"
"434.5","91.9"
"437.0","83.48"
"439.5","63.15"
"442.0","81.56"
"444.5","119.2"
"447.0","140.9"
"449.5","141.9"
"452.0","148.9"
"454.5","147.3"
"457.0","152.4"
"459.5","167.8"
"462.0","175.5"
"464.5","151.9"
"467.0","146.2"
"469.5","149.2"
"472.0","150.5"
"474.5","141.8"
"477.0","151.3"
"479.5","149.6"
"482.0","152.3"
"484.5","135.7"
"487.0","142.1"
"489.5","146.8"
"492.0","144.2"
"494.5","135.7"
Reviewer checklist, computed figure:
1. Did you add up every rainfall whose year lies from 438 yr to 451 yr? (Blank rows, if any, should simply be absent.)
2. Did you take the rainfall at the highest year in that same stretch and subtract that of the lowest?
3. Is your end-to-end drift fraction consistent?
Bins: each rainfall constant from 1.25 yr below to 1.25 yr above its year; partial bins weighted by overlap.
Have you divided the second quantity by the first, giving 0.144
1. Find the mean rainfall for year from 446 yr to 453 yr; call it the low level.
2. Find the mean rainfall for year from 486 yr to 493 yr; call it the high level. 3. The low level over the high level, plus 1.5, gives 2.50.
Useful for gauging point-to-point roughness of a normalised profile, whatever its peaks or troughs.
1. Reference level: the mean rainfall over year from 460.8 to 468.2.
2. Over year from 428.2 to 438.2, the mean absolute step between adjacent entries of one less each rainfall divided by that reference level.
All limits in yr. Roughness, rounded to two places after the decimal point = 0.15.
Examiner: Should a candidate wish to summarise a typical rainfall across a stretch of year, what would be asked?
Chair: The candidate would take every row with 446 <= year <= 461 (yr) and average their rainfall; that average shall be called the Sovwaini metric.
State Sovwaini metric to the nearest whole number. 150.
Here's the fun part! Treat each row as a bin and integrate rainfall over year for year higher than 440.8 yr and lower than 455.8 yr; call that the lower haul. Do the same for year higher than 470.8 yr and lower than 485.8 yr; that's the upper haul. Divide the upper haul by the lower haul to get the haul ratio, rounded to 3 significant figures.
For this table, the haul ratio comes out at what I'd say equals 1.13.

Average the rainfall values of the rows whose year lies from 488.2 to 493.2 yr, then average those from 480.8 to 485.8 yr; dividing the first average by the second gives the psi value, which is 1.01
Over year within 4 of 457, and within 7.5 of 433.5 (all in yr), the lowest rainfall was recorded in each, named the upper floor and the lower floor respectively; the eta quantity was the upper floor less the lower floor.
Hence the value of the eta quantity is 84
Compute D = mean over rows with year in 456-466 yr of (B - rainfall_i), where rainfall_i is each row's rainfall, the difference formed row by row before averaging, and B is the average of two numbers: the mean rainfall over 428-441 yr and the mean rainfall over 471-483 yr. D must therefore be -35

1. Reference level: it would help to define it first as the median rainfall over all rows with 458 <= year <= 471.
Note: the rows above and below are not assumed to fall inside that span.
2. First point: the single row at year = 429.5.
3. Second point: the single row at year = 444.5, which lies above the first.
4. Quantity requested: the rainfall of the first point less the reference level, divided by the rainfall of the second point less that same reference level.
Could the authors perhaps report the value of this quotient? 0.0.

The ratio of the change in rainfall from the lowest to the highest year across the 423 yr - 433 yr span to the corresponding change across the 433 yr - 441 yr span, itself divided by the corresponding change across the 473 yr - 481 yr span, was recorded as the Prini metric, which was 0.1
